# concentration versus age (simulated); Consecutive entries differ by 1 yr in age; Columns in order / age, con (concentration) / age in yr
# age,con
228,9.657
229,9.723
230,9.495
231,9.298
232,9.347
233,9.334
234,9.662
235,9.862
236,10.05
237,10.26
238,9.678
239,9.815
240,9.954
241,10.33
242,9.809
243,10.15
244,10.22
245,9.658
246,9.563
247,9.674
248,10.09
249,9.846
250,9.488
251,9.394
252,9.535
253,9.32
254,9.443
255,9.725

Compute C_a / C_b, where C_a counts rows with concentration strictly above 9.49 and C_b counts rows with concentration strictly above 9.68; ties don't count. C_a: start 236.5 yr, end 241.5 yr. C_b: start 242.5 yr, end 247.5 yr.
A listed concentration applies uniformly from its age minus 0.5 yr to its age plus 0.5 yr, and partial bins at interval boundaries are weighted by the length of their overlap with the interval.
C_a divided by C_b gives 2.5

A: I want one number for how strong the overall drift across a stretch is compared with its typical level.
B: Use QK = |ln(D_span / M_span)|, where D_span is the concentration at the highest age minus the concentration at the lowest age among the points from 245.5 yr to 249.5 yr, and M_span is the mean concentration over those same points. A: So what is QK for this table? 3.5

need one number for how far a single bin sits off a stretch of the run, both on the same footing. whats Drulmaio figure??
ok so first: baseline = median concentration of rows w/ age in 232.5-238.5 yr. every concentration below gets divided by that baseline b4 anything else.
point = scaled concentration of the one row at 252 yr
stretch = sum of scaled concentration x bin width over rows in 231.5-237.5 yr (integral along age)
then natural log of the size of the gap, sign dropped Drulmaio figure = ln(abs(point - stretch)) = 1.61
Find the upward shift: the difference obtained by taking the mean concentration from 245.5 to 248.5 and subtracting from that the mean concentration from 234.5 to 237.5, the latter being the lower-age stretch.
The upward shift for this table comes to -0.3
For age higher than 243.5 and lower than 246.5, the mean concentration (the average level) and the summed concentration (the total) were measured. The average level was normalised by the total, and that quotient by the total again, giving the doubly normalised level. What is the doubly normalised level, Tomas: 0.0113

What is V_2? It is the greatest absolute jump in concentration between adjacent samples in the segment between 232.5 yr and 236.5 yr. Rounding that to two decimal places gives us 0.33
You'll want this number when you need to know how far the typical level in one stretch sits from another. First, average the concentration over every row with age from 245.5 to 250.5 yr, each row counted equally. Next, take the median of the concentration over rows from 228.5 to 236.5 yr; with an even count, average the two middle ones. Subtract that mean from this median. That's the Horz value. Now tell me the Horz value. -0.15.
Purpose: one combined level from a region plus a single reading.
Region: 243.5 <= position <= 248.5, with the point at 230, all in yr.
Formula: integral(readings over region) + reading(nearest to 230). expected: 58.7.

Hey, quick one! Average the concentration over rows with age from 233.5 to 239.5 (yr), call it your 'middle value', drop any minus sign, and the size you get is 9.89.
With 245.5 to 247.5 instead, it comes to 9.62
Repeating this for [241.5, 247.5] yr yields 9.85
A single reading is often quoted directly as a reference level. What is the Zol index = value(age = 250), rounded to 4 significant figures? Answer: 9.488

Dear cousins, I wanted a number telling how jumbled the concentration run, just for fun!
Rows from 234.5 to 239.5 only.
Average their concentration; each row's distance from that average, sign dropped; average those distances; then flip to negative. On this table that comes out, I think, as -0.178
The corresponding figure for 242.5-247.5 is -0.266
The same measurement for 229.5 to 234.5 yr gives -0.121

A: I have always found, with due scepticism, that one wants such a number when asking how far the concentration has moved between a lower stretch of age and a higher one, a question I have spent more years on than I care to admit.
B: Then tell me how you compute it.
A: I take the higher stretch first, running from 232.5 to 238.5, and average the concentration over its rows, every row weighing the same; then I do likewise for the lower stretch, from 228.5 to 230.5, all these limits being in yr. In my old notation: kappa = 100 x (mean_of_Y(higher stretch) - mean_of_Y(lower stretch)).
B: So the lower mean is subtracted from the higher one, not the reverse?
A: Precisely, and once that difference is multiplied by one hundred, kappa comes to 20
